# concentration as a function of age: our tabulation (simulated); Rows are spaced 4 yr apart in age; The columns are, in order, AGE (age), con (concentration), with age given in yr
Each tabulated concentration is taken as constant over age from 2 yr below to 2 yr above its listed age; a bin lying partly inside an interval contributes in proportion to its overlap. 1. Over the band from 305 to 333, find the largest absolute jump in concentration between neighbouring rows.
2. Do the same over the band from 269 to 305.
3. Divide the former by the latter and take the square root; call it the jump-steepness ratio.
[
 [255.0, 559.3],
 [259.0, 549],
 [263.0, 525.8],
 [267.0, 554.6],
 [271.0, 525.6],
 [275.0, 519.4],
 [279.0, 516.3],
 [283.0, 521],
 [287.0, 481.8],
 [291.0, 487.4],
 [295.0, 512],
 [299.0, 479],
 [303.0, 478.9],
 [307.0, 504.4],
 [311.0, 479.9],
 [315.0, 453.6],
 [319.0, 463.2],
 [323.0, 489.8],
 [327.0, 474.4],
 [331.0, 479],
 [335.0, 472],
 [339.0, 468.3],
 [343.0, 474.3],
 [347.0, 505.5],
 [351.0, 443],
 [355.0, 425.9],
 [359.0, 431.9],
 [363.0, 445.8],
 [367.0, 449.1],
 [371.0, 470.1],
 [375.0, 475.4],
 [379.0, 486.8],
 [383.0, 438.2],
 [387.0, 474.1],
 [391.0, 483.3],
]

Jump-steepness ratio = 0.8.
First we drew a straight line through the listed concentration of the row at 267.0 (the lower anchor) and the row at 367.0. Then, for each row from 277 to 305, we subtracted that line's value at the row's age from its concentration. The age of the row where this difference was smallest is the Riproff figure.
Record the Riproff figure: 287.0 yr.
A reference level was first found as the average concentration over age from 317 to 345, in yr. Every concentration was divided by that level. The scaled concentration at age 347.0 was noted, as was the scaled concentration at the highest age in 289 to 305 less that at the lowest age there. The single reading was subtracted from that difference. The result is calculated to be -1.08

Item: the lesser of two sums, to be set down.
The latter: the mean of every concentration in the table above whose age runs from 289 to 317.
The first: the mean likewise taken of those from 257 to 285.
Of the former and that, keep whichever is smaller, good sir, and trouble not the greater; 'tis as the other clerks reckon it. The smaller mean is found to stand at 485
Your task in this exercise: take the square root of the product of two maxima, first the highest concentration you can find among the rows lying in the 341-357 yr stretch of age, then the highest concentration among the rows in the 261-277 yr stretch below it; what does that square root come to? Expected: 529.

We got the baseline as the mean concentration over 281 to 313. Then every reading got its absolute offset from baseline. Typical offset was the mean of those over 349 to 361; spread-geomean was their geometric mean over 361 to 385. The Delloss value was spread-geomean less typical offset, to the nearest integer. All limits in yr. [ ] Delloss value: -34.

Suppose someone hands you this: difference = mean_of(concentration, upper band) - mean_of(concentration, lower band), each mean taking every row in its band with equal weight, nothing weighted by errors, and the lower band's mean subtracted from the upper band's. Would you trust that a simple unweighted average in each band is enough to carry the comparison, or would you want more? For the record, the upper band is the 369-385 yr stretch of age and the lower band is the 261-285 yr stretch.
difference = -59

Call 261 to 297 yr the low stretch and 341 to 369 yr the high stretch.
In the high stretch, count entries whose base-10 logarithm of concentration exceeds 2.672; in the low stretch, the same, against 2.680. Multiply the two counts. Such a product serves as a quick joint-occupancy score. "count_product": 18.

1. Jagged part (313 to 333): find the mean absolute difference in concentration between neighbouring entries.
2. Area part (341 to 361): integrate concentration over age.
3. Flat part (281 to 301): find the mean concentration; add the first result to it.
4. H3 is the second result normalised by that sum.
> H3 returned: 17.88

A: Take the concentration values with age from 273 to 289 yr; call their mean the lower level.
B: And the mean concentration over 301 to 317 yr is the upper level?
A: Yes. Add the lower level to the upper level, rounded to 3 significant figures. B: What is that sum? 989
